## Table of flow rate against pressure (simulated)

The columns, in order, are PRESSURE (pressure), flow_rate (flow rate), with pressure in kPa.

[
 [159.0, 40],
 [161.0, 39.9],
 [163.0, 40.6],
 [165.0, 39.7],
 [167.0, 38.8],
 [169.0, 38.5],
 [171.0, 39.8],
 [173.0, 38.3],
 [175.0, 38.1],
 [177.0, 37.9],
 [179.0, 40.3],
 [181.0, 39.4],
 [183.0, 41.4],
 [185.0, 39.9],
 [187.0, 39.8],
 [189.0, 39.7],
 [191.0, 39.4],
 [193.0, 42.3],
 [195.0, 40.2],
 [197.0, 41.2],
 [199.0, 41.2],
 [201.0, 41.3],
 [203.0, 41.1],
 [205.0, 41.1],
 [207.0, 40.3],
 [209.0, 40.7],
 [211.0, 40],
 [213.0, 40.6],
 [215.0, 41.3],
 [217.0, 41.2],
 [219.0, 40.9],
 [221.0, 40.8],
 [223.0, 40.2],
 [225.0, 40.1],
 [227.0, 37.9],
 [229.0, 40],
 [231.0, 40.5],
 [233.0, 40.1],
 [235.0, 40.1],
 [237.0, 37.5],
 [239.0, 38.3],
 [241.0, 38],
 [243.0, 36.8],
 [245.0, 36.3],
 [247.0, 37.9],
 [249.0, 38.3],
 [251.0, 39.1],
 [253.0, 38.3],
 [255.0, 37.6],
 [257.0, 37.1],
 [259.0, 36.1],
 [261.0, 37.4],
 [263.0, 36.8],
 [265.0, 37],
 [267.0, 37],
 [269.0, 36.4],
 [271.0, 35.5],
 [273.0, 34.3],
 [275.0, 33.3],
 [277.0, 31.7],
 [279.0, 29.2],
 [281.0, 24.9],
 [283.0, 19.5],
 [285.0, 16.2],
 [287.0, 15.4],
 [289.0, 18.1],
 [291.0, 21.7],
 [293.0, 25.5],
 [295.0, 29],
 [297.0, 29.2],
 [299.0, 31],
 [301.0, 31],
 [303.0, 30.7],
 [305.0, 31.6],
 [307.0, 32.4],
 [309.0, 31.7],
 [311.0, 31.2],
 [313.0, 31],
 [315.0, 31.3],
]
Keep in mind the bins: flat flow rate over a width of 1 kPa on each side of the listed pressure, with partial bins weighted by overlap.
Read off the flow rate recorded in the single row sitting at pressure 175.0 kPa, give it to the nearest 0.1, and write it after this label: 38.1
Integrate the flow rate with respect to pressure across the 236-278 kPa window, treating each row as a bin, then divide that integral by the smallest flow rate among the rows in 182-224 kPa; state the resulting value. 39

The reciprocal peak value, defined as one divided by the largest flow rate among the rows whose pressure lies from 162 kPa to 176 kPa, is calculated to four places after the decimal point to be 0.0246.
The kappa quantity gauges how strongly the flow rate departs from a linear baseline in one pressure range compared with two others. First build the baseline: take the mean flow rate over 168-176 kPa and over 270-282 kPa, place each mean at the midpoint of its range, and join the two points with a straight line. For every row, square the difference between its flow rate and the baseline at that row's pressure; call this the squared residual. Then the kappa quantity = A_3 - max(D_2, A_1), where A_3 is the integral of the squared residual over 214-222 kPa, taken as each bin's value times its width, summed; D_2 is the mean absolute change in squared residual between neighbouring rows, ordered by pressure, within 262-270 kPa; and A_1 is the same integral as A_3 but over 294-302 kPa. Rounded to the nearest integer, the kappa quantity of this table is 237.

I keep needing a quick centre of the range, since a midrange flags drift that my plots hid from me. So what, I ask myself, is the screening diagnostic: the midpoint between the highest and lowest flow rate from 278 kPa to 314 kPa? 24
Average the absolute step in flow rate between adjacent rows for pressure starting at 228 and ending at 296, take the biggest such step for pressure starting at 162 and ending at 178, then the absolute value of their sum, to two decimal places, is 3.00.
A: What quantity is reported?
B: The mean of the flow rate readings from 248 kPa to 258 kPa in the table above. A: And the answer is 38.1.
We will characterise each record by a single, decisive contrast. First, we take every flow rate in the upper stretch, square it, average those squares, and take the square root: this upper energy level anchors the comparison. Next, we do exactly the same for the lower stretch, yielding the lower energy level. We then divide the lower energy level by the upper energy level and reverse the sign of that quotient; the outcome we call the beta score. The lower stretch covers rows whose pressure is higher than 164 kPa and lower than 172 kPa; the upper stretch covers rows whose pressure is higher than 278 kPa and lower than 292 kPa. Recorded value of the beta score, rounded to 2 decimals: -1.85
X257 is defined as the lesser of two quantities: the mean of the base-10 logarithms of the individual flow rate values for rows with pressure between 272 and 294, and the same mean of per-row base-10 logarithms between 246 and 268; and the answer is 1.37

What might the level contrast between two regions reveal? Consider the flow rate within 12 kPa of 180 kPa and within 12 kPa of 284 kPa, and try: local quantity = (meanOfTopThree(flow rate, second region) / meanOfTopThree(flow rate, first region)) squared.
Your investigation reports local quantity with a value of 0.67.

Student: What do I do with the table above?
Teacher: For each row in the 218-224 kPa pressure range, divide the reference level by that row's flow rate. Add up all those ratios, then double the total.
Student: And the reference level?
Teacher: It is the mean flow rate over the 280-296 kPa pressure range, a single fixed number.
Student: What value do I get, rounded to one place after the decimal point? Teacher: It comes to 3.1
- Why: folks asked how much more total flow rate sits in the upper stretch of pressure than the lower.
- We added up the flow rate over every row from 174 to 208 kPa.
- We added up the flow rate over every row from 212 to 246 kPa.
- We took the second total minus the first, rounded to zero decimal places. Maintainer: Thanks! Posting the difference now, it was -14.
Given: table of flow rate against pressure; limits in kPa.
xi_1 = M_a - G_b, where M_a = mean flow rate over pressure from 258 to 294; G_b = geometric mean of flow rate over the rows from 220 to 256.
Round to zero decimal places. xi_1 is -10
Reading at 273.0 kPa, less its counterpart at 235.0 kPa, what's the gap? -6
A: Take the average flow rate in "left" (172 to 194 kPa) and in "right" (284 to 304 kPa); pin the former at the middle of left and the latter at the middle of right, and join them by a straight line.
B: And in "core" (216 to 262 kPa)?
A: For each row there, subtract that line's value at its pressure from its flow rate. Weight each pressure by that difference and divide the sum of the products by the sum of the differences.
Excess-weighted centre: 240.1 kPa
